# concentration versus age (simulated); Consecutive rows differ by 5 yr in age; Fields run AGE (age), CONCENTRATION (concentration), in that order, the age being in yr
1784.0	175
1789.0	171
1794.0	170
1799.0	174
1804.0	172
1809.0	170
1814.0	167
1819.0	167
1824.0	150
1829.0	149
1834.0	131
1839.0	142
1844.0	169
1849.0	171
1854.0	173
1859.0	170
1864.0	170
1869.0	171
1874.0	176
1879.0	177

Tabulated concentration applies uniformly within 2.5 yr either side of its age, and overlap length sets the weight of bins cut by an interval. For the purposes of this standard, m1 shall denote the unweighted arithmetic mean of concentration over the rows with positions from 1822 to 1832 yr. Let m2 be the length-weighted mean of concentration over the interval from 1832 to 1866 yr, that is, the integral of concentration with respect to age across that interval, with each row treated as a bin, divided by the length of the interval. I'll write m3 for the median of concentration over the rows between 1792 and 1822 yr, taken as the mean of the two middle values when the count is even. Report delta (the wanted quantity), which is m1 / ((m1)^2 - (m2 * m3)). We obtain 0.0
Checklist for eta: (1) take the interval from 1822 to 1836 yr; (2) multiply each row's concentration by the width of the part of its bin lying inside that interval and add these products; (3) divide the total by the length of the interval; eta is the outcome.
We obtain 144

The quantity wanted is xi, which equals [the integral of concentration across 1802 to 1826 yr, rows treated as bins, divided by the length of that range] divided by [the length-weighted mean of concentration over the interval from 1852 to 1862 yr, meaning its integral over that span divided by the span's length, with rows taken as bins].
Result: 0.97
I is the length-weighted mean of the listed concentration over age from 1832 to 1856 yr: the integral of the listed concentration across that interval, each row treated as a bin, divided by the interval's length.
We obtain 157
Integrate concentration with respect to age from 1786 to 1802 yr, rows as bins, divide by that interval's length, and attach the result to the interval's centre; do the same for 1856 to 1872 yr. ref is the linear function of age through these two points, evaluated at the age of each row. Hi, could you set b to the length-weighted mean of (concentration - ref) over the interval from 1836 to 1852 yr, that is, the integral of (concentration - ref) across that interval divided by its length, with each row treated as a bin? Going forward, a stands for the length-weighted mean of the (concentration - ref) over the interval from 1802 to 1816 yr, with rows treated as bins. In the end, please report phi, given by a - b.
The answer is 9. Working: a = -1.8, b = -11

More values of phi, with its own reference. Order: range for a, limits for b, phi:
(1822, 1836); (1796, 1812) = -28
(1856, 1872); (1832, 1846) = 24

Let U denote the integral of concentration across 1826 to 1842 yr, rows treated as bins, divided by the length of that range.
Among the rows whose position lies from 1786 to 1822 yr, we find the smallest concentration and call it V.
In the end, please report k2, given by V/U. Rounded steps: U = 142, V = 167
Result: 1.2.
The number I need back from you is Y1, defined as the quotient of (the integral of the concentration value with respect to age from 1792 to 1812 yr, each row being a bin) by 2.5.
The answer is 1371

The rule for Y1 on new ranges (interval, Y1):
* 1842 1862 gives 1366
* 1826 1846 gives 1178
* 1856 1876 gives 1373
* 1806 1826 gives 1312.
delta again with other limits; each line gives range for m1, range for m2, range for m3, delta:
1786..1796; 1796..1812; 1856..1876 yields -0.8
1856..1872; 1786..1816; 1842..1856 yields -0.9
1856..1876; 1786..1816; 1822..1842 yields 0.0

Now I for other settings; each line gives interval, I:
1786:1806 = 172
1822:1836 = 144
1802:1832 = 162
